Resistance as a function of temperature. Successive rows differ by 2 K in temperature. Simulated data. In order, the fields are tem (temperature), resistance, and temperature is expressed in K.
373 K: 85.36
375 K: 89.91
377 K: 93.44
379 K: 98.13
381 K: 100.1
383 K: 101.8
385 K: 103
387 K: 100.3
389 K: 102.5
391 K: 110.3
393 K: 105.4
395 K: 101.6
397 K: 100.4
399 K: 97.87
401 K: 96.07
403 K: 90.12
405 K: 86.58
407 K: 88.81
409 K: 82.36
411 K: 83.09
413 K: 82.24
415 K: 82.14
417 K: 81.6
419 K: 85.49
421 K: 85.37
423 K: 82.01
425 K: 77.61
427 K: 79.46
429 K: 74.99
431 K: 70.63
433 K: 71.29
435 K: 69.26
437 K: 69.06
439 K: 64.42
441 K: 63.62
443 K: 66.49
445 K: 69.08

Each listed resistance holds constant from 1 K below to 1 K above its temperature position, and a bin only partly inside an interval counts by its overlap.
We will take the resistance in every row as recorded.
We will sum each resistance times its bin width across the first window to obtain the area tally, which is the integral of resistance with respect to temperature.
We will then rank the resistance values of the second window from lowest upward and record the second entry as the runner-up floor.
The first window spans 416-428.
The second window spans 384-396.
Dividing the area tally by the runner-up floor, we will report 9.7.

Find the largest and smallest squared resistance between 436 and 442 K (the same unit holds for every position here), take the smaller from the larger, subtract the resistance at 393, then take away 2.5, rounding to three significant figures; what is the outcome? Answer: 614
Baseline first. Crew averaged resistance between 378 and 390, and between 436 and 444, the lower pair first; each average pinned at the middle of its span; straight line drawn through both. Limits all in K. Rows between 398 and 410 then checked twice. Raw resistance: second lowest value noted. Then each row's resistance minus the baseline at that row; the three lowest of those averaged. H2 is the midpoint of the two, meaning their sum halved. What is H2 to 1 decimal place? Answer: 42.8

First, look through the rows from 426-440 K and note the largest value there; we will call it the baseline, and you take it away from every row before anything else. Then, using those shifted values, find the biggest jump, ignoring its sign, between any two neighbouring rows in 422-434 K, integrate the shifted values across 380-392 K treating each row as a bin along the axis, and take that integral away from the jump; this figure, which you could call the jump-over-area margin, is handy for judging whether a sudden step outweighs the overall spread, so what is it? -278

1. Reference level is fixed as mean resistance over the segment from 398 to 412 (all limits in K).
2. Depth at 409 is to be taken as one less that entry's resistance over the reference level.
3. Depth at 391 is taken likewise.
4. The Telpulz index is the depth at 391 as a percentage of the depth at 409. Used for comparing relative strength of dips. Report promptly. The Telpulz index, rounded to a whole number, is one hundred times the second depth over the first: -304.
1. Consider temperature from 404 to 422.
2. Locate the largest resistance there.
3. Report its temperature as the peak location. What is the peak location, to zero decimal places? 407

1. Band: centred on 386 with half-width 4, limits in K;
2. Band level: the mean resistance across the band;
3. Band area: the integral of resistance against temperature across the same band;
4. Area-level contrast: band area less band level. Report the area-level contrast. 713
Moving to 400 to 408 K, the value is 633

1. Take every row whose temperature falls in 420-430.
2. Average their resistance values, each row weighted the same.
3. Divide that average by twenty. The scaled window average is 4.0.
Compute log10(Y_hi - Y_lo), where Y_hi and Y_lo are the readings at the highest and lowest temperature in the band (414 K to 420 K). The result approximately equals 0.5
